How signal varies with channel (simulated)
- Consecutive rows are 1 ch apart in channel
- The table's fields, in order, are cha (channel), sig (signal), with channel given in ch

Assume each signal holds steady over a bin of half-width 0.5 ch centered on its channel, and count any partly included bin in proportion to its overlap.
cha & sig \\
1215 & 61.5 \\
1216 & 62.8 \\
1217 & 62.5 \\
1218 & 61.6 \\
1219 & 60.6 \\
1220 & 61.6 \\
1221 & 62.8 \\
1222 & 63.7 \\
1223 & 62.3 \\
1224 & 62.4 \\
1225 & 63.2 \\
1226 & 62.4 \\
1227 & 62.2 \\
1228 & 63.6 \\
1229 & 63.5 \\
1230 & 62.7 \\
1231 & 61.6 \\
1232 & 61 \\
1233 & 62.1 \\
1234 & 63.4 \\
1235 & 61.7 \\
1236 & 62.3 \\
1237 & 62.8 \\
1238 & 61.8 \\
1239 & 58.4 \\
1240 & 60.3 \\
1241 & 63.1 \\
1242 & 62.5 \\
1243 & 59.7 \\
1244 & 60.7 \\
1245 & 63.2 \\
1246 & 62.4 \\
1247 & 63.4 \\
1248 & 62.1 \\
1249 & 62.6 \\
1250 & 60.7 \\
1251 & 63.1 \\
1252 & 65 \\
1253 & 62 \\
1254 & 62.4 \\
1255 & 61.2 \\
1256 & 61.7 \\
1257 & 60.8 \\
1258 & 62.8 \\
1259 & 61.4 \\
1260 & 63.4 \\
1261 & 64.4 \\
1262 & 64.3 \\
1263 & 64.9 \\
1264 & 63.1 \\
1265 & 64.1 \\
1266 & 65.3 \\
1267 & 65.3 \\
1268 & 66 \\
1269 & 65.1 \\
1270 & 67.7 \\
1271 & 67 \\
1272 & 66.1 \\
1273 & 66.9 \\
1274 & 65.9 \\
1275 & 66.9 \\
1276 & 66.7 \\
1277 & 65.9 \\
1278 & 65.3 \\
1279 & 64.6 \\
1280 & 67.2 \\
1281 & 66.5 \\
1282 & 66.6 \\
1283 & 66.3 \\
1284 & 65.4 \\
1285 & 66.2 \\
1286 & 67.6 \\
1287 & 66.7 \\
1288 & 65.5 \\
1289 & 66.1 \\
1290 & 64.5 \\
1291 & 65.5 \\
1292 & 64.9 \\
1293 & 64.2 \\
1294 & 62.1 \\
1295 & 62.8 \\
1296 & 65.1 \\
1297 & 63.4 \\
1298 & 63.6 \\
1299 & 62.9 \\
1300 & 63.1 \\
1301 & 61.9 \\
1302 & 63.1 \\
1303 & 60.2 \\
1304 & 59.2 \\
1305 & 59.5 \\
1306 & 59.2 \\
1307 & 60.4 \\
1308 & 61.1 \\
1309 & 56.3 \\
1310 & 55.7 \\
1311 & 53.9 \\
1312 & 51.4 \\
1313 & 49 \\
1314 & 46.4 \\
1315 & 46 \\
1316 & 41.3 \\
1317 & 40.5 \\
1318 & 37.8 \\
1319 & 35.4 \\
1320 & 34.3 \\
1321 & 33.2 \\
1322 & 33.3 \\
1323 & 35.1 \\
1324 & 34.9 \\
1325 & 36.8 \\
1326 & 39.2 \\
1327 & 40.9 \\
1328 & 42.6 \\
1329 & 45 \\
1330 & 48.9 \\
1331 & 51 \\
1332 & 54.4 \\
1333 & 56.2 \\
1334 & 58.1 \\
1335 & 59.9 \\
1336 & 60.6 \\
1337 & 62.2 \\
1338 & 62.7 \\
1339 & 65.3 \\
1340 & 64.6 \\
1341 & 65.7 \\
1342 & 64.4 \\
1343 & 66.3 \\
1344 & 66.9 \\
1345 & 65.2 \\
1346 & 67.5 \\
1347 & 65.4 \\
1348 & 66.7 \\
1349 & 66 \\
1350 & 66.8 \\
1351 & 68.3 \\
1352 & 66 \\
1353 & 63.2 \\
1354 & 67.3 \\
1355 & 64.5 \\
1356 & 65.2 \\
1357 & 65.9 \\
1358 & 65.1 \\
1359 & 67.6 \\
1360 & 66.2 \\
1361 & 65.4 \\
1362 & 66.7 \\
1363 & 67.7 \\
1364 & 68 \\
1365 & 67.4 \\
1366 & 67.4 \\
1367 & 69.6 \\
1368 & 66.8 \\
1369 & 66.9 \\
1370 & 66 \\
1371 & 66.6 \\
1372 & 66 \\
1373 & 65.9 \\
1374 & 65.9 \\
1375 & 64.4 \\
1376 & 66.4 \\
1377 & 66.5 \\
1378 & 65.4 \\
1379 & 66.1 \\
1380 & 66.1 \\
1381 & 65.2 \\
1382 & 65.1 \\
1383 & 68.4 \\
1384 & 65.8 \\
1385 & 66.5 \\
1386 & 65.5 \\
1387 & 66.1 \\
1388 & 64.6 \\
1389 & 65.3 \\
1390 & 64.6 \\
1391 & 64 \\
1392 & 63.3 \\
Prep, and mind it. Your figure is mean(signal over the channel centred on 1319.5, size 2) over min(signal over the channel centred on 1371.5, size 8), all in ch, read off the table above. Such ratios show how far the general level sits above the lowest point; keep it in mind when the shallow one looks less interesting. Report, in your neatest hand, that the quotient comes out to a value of 0.54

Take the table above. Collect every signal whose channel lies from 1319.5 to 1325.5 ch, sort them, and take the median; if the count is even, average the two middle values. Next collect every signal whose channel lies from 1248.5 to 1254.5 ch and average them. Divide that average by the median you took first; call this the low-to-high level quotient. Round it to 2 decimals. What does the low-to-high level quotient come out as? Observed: 1.81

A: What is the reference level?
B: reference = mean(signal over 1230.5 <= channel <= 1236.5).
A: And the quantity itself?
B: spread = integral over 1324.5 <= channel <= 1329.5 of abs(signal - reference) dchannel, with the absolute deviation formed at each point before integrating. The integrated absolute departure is 106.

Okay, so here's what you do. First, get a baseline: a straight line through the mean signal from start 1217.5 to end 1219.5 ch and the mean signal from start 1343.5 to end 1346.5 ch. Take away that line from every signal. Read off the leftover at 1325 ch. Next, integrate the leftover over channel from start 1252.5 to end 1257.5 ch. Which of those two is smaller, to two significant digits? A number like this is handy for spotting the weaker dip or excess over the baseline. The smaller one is -29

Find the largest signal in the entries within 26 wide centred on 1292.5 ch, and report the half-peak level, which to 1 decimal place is 33.8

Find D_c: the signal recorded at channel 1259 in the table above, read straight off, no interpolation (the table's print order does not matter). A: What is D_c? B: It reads 61.4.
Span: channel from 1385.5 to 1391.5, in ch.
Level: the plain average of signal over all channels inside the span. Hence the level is 65.0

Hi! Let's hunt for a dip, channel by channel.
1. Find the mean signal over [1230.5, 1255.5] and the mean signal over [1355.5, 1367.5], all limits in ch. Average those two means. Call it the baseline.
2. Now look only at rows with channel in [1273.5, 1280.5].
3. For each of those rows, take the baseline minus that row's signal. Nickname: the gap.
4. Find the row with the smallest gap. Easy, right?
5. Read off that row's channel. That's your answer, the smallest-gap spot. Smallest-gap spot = 1280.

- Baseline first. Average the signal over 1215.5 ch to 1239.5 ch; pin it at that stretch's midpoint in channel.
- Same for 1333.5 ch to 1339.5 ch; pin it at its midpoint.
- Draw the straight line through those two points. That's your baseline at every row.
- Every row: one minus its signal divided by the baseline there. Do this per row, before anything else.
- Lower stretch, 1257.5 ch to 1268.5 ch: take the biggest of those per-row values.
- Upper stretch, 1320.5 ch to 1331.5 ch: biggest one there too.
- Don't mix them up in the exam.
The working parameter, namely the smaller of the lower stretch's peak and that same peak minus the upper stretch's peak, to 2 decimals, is -0.45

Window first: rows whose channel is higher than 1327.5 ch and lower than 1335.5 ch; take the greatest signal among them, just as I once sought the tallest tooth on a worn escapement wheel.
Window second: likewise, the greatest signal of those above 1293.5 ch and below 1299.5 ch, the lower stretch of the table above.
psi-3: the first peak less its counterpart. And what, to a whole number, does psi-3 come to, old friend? -5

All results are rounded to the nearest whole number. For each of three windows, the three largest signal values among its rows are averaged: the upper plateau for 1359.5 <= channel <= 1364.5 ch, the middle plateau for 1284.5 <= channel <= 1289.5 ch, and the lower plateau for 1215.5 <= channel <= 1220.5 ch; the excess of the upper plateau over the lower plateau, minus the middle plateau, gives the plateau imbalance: -62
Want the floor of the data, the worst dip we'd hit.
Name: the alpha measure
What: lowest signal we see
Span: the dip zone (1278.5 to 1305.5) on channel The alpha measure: 59.2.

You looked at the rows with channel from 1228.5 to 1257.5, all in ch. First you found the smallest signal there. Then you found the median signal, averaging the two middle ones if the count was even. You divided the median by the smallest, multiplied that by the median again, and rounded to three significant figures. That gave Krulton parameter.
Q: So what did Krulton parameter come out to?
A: 66.0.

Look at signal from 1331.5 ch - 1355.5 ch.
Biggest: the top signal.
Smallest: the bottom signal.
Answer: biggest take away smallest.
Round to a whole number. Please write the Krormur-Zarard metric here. 14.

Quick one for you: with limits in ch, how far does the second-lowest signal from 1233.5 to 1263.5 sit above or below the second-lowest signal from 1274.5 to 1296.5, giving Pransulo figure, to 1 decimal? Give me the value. -3.1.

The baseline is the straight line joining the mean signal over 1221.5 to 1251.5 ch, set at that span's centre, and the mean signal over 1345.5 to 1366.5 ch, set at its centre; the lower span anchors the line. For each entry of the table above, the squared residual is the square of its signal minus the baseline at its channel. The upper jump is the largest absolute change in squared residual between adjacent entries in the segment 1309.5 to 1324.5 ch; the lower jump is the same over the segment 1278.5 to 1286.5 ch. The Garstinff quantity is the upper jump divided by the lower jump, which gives 18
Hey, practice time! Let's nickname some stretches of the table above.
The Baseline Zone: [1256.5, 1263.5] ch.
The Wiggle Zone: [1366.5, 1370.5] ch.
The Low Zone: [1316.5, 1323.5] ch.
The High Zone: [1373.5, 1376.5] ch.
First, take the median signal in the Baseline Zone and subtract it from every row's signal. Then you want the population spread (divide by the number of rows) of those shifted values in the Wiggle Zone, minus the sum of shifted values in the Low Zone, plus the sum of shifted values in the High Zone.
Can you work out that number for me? 202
